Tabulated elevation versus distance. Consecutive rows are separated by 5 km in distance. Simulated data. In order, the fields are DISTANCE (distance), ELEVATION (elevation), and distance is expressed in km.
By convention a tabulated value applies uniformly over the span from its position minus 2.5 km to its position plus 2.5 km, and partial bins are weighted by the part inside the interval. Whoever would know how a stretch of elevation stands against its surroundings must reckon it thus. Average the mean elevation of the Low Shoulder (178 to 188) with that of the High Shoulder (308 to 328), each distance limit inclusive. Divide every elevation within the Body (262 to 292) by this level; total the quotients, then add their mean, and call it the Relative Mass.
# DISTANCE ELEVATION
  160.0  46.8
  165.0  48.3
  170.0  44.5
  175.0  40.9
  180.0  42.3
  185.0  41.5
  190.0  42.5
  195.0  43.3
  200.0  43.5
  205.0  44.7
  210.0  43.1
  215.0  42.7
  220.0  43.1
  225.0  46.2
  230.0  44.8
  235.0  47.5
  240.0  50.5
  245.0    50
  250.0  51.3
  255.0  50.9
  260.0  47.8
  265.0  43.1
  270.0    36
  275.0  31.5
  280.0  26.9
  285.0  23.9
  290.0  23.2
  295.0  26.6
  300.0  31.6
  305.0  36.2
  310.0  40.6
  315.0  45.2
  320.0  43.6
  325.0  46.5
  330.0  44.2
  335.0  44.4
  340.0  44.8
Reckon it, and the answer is 5.0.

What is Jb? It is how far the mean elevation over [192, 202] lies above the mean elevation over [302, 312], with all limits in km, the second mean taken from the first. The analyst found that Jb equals 5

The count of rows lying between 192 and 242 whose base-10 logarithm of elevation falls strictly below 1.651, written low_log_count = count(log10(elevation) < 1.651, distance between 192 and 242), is 6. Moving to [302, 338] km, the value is 5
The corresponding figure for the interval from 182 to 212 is 6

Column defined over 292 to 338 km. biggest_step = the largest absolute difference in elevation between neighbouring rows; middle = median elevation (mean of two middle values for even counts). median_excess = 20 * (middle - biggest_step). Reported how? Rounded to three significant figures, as 772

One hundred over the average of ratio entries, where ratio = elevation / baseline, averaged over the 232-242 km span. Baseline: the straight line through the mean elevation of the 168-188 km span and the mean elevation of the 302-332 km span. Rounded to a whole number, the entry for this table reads 87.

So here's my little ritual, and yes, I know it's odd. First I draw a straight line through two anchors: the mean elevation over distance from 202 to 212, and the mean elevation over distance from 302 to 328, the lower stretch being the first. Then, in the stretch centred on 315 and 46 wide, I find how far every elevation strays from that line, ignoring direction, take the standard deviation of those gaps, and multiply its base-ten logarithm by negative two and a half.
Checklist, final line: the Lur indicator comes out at -1.7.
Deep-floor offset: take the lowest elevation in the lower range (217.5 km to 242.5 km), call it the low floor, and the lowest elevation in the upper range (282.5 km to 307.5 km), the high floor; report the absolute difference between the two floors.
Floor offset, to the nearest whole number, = 20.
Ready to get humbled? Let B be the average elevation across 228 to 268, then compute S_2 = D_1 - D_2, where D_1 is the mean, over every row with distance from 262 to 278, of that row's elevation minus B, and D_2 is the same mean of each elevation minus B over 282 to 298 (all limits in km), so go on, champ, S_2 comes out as 12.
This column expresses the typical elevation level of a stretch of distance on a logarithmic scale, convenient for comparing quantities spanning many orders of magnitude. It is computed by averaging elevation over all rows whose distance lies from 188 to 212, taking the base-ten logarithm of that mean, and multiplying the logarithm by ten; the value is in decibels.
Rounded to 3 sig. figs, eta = 16.4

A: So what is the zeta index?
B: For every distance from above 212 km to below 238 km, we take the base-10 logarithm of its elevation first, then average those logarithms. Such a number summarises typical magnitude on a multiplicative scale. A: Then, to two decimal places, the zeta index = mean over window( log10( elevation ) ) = 1.65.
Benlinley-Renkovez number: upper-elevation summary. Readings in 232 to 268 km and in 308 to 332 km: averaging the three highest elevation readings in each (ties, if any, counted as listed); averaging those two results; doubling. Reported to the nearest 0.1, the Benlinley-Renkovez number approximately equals 96.2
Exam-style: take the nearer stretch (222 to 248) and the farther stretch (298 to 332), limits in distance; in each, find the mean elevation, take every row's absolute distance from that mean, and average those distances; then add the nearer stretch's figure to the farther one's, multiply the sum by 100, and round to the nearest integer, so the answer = 624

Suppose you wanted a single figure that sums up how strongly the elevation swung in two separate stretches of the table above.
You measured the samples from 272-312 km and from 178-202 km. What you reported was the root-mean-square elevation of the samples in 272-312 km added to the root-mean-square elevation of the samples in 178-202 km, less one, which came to 72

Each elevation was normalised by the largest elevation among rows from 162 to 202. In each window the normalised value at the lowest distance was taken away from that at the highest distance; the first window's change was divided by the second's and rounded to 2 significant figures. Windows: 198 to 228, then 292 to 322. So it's 0.16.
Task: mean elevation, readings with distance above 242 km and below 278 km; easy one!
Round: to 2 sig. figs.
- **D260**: 44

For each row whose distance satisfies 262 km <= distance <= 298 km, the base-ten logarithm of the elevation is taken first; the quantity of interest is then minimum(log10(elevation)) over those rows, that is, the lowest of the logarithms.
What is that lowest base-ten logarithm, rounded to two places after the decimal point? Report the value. 1.37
